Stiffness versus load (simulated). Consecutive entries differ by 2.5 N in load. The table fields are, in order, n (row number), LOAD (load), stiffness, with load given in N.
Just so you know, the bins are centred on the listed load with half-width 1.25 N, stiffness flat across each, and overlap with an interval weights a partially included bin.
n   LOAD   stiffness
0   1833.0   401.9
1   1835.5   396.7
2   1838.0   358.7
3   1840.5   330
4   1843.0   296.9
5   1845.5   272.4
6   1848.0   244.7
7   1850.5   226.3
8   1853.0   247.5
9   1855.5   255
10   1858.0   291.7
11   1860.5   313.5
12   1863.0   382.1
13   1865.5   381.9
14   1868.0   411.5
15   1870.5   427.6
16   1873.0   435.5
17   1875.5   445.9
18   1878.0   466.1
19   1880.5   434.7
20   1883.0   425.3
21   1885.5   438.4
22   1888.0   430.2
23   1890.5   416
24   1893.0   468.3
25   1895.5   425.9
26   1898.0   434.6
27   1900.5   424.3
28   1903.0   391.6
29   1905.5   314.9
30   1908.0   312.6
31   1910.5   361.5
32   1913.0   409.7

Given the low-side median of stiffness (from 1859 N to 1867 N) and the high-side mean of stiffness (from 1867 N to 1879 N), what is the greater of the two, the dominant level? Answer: 437.3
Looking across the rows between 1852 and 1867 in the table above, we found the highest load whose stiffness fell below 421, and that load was 1865.5 N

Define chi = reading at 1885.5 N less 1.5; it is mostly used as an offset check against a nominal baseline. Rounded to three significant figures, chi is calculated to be 437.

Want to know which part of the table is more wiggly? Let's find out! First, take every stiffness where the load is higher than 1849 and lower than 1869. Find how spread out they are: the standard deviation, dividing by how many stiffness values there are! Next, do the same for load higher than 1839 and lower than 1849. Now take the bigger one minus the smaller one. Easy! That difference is 35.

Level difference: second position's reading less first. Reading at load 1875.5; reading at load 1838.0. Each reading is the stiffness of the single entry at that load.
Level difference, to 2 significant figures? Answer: -87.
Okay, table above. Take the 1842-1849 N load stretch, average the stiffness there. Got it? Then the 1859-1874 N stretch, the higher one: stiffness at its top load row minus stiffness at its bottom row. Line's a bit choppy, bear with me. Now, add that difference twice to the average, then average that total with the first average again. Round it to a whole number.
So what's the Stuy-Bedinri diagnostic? 393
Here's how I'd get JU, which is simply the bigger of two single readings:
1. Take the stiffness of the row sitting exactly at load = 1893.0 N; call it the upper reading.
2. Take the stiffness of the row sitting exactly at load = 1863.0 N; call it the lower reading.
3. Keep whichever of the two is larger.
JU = 468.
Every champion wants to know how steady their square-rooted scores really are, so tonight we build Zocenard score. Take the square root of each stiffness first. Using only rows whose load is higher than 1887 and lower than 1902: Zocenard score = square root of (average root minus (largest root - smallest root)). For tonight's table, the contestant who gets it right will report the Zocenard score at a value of 4.42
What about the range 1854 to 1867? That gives 3.79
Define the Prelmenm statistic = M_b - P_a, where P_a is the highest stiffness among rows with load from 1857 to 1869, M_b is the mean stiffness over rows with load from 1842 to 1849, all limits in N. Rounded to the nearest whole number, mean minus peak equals -140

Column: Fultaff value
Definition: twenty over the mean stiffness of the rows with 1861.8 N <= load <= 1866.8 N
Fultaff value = 0.052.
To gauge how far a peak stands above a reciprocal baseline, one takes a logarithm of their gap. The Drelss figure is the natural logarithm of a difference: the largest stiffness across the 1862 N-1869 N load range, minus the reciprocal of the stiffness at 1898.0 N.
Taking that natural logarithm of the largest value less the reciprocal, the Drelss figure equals 6.02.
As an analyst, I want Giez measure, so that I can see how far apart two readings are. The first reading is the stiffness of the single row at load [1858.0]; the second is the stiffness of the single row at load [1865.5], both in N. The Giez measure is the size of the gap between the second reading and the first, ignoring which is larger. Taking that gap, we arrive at 90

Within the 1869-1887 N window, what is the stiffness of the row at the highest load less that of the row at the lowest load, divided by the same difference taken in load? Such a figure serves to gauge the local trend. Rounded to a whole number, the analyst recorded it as 1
